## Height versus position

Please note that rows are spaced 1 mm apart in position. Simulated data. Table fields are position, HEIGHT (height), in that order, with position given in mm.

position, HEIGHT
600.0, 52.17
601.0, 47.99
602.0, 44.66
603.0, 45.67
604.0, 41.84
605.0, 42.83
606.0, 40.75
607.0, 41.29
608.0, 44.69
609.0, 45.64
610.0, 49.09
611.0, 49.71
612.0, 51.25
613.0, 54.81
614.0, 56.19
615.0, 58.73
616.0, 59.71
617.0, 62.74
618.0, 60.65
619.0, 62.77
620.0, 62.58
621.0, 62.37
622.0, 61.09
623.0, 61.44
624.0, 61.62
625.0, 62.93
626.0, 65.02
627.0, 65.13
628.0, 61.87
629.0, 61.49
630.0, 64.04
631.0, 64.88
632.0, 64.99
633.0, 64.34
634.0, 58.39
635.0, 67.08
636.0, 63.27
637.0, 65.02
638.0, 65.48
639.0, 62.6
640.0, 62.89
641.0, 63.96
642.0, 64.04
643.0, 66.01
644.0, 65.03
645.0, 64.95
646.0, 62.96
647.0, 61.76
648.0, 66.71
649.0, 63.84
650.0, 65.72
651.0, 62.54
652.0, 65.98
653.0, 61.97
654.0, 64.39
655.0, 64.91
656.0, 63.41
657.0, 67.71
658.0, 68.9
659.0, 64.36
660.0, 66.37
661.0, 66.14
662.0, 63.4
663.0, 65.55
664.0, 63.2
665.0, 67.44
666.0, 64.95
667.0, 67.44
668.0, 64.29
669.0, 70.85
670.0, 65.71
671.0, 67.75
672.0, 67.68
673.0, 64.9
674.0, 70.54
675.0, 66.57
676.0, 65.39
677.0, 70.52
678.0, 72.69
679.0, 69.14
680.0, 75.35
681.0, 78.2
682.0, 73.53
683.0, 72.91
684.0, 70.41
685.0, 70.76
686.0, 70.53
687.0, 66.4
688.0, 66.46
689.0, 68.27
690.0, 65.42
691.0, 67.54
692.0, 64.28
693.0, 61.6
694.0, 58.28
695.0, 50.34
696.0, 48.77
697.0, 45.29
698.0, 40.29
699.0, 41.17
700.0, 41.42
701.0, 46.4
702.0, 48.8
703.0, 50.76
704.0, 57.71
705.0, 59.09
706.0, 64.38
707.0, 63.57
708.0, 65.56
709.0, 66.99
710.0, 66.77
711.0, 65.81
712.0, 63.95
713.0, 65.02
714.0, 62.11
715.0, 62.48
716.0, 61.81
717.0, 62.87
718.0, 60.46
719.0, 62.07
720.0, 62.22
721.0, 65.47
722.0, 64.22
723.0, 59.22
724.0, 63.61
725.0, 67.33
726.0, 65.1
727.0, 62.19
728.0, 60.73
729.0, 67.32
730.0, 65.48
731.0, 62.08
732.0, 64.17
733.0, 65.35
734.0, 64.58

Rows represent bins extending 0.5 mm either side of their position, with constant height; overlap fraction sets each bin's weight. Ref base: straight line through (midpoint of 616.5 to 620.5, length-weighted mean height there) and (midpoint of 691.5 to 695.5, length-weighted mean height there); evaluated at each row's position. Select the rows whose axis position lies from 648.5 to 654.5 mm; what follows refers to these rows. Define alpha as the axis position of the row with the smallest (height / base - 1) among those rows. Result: 653.0 mm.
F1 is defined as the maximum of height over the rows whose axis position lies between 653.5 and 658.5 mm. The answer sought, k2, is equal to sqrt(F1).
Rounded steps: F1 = 68.9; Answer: 8.3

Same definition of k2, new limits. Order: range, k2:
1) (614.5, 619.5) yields 7.9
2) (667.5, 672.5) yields 8.4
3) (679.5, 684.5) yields 8.8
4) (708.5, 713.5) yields 8.2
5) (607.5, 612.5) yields 7.2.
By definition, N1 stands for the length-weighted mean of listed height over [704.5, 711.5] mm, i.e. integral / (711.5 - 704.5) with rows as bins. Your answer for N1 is 65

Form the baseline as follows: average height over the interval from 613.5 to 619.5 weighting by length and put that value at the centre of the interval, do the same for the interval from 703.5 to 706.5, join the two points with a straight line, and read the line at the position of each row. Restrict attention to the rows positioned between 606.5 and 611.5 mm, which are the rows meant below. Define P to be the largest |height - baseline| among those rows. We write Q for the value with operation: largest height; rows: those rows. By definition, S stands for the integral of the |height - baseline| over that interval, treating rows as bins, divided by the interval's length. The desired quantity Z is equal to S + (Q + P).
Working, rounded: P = 18.8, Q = 49.71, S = 14.0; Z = 83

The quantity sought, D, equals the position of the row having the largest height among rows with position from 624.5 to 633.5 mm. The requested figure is 627.0 mm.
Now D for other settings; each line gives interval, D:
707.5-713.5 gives 709.0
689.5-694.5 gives 691.0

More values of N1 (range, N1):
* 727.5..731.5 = 64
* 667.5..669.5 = 68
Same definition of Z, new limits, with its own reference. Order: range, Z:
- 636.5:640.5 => 75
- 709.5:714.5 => 77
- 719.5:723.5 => 73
